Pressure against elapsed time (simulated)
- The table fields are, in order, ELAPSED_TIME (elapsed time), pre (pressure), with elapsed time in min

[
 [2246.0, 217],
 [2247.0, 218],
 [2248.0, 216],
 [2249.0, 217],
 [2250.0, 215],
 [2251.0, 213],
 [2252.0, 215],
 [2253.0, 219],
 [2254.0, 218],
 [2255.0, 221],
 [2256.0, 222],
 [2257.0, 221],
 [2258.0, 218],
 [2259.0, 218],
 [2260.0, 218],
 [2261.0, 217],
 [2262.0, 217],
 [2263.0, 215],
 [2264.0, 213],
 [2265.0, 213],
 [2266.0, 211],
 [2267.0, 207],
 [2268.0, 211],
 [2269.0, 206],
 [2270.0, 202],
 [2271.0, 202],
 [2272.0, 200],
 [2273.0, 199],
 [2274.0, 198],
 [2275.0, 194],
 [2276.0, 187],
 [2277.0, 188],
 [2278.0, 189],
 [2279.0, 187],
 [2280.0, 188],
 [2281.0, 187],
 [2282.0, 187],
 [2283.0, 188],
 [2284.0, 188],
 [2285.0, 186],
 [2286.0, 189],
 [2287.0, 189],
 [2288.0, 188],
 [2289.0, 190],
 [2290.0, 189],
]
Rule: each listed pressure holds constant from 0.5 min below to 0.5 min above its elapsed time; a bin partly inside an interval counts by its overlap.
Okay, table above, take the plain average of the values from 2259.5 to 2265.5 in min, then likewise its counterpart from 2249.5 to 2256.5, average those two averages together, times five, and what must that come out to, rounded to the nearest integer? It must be 1083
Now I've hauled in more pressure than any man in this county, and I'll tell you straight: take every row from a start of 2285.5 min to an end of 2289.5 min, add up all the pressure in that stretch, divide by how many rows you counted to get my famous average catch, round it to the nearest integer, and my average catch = 189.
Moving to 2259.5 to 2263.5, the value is 217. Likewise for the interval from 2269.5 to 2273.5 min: 201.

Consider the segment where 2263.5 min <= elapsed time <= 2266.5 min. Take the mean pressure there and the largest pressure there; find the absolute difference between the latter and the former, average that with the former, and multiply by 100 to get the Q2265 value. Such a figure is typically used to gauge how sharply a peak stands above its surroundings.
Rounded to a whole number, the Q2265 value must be 10650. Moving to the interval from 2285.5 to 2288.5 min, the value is 9450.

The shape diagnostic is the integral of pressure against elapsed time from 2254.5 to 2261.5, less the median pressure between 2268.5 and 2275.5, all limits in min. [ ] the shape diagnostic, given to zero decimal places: 1335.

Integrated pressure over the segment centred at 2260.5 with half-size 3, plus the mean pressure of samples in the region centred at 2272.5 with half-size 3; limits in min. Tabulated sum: 1502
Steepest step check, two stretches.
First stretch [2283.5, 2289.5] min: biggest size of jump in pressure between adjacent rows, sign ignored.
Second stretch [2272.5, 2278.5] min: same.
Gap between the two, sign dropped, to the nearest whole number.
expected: 4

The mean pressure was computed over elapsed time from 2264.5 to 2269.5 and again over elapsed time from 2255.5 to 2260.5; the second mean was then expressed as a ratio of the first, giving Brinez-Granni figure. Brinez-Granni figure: 1.05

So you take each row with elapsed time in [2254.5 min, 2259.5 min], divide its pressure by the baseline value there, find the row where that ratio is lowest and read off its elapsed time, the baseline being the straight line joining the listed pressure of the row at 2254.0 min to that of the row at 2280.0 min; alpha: 2255.0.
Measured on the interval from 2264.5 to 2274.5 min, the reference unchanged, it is 2270.0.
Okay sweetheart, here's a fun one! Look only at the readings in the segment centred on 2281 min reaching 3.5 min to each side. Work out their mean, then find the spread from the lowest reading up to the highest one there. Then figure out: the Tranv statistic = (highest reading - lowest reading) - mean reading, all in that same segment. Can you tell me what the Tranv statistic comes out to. -186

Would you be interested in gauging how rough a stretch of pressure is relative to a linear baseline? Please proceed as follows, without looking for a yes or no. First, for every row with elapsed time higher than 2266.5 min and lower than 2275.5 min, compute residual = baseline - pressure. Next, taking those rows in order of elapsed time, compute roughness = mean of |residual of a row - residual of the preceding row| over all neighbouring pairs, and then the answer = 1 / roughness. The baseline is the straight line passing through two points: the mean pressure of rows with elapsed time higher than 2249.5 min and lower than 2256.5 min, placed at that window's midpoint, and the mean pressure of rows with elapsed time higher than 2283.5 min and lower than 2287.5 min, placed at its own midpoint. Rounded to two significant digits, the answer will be 0.46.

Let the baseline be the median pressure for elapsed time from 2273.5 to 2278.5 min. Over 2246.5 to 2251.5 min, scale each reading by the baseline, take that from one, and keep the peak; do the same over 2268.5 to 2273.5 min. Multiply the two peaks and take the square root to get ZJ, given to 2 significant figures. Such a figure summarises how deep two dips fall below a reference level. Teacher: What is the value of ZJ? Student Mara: 0.082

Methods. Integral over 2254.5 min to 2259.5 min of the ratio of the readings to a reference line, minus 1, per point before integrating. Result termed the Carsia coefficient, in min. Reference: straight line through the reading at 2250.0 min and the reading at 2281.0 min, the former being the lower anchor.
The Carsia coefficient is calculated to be 0.27 min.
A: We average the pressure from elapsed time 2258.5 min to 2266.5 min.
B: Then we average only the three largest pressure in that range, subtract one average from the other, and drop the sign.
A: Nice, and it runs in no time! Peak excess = 2.4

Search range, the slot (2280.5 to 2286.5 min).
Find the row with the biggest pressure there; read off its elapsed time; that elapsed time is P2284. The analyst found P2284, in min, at 2286.0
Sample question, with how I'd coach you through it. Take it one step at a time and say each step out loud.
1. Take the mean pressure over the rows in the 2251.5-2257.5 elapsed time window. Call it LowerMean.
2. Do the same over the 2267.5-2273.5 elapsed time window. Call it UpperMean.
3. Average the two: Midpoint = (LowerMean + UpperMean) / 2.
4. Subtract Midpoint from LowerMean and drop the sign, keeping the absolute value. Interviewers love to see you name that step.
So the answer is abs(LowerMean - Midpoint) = 8.0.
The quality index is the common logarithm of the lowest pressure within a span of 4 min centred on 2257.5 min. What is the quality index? 2.34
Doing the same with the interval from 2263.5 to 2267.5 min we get 2.32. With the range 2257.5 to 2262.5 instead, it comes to 2.34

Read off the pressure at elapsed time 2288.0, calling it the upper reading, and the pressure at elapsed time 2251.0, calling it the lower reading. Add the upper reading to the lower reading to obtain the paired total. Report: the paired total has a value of 401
